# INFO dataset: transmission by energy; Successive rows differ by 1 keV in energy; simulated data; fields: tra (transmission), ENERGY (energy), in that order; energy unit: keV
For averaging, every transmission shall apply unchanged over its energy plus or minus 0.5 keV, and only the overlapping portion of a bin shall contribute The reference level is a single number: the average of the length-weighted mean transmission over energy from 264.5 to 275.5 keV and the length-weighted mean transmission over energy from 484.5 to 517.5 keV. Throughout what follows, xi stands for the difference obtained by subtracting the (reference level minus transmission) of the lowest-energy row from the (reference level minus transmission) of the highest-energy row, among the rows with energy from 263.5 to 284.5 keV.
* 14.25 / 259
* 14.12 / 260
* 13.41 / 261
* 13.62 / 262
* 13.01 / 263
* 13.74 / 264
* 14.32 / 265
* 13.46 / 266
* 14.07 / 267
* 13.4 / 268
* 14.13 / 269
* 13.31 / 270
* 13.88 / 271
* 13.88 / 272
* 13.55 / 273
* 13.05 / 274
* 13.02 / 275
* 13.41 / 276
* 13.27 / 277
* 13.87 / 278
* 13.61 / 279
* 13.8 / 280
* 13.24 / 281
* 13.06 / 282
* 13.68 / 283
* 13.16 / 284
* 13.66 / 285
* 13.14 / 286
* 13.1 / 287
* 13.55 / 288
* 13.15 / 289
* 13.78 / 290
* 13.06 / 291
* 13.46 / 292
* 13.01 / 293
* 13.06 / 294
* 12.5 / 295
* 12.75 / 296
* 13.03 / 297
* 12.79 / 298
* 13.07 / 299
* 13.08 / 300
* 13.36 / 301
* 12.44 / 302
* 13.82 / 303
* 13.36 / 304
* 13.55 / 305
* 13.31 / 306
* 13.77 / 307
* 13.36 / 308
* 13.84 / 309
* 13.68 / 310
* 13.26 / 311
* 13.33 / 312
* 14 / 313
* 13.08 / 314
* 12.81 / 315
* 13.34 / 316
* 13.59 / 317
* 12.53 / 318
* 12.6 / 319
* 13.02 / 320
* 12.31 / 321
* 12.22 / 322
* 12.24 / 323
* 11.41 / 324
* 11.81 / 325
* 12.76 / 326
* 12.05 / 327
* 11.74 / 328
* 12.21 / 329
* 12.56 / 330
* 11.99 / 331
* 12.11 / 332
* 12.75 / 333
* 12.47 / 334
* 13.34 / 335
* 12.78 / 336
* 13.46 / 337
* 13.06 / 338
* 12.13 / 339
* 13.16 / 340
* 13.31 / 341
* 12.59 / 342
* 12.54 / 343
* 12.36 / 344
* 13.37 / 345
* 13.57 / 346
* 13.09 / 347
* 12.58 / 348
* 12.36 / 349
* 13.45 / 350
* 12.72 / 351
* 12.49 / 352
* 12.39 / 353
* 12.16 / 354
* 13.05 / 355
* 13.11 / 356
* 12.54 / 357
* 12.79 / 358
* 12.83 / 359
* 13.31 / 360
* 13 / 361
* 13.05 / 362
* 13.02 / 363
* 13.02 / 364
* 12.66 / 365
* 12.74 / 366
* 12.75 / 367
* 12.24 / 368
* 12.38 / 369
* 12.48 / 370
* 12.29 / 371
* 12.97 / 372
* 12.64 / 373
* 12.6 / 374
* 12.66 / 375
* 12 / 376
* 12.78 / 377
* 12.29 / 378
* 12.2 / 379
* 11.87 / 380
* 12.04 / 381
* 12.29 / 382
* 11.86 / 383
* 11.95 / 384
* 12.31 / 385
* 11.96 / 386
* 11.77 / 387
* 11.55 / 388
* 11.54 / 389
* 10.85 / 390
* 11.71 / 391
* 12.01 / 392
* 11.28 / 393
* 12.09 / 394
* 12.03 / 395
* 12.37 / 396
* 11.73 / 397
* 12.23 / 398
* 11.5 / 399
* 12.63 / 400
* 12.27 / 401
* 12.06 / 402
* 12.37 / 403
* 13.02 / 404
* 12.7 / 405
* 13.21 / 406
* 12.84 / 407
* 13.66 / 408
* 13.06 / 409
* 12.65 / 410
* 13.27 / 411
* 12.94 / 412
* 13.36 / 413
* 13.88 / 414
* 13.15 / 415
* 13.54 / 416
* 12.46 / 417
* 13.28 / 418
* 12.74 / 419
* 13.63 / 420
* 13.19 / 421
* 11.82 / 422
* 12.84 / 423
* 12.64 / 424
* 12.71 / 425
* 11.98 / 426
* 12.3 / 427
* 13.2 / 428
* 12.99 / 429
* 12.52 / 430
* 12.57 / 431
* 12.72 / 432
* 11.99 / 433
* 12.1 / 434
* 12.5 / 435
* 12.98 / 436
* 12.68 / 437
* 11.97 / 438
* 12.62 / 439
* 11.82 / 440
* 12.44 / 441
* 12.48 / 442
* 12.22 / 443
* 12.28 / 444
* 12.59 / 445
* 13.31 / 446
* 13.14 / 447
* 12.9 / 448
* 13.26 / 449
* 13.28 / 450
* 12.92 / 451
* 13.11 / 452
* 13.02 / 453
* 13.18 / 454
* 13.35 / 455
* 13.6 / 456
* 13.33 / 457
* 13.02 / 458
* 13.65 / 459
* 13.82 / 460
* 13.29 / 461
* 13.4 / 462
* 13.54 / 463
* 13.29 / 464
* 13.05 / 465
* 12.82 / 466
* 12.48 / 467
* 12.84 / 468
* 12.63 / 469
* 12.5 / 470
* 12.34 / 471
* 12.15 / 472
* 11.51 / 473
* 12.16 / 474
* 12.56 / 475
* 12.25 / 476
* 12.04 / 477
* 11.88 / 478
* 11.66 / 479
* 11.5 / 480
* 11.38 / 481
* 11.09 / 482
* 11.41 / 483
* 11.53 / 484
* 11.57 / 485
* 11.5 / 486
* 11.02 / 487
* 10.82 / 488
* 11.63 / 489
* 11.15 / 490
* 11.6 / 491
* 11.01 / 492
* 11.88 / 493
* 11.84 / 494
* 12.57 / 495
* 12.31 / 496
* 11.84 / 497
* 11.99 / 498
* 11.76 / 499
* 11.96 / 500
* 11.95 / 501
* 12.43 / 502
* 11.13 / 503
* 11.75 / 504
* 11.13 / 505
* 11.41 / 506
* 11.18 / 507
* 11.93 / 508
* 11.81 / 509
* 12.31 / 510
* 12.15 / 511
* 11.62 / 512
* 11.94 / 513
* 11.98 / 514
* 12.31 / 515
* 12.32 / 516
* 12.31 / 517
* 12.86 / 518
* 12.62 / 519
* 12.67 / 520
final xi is 0.58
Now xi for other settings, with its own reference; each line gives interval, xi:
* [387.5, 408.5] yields -2.11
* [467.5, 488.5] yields 2.02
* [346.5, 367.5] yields 0.34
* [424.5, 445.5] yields 0.12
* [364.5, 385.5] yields 0.35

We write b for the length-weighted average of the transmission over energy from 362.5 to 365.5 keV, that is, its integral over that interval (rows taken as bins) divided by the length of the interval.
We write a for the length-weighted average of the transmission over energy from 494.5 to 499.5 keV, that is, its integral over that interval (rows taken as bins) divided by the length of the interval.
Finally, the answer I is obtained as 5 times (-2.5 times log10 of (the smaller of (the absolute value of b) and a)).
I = -13.5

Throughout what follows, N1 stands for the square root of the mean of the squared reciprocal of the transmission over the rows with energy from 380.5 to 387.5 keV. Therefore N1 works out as 0.0832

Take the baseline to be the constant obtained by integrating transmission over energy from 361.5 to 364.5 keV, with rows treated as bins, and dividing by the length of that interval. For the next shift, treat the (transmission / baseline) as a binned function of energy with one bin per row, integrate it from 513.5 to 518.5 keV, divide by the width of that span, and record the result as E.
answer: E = 0.95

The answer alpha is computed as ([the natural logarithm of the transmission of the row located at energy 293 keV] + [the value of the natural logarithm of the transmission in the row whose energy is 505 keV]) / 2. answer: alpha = 2.49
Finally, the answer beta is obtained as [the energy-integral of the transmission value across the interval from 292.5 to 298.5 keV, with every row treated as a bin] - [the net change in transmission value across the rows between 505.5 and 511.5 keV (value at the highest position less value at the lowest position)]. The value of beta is 76.4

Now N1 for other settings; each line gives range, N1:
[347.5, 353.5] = 0.0791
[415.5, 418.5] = 0.0765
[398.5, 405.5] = 0.0810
